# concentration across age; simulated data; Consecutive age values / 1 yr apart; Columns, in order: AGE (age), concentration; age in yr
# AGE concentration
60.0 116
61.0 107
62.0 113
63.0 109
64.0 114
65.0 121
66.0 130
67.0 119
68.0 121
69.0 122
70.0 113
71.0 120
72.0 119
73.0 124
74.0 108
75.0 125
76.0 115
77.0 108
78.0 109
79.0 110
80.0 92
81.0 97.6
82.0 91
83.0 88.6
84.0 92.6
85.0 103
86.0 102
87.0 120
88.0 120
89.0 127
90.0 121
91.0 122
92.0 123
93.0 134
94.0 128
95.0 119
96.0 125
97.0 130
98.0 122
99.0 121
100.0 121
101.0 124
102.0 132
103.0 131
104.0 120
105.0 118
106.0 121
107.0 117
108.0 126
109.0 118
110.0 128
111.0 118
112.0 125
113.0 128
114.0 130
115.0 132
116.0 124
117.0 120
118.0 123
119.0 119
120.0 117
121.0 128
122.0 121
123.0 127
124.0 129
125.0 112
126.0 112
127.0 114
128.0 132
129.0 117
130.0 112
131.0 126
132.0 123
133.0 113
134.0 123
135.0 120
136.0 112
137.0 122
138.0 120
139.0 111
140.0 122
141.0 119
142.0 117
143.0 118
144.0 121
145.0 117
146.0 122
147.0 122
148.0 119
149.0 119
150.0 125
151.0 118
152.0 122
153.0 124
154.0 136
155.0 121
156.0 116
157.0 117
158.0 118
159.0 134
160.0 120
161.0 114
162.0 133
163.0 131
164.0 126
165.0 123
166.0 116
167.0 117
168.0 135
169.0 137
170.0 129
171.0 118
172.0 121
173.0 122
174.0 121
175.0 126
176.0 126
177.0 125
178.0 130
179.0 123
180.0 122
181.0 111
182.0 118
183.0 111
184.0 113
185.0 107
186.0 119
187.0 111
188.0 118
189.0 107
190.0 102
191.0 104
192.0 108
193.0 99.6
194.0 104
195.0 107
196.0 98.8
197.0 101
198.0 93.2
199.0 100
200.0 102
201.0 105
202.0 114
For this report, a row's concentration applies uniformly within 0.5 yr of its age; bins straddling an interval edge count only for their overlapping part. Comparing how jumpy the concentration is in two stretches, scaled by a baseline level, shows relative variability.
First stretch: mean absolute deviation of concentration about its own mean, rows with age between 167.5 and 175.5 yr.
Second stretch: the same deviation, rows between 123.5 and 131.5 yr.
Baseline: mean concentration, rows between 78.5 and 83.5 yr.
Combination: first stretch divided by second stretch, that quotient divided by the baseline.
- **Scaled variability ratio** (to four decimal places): 0.0081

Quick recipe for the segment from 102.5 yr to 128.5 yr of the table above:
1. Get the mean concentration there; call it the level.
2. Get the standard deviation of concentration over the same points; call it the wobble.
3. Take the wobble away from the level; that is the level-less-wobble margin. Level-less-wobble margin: 117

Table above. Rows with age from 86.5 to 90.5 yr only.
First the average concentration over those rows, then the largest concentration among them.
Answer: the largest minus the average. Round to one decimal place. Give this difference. 5.0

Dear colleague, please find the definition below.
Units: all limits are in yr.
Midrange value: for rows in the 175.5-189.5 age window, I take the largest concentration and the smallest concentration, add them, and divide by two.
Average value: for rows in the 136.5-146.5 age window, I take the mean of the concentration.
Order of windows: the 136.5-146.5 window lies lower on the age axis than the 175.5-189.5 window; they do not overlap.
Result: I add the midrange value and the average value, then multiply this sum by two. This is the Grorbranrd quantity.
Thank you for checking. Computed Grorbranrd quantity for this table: 475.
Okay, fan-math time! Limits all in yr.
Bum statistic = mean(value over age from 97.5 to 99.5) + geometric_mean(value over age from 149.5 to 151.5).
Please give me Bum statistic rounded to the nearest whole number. 243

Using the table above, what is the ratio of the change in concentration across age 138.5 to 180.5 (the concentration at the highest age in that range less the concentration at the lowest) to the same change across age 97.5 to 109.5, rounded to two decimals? -2.75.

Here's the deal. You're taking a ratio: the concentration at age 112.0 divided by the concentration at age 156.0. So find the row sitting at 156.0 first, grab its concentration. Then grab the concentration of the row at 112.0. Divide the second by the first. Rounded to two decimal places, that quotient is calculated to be 1.08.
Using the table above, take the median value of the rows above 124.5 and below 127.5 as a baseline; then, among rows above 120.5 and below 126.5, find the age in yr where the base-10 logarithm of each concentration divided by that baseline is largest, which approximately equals 124.0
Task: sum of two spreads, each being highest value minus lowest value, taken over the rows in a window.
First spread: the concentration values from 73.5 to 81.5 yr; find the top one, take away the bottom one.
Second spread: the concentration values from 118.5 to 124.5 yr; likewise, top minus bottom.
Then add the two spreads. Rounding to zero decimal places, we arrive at 45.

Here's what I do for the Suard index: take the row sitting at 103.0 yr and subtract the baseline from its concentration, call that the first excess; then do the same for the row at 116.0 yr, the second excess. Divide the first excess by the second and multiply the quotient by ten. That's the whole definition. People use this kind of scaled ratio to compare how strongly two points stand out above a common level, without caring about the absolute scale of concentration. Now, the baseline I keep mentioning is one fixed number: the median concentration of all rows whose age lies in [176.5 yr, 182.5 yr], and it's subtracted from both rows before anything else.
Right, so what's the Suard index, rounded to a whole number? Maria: 57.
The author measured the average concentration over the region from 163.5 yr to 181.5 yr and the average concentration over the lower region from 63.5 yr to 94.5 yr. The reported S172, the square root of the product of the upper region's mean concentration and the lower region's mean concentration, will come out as 119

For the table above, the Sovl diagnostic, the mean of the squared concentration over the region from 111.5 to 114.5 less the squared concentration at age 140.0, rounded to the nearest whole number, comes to 1419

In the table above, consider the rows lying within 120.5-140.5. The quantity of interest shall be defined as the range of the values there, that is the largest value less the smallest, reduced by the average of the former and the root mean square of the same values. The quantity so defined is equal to -49.5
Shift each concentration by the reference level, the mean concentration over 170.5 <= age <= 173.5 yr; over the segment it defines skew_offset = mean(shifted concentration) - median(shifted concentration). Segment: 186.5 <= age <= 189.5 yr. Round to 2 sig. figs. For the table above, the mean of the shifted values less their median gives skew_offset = 1.0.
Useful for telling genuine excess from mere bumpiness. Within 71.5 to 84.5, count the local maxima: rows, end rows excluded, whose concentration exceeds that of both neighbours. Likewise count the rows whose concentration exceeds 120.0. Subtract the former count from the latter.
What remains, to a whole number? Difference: -2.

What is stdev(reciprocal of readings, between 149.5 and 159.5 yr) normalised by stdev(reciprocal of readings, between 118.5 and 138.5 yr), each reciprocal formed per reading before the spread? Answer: 1.0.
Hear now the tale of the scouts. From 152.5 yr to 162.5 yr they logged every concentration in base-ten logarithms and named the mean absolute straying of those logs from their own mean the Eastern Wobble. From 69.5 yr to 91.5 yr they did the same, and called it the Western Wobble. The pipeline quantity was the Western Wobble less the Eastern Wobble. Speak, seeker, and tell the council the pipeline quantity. 0.017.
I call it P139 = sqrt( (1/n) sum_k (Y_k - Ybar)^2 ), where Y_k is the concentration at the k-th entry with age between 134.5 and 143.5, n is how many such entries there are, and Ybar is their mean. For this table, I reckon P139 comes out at 3.8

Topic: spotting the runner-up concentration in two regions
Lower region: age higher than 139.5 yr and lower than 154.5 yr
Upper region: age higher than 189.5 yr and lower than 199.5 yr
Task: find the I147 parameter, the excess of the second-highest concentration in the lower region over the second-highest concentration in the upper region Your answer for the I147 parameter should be 18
